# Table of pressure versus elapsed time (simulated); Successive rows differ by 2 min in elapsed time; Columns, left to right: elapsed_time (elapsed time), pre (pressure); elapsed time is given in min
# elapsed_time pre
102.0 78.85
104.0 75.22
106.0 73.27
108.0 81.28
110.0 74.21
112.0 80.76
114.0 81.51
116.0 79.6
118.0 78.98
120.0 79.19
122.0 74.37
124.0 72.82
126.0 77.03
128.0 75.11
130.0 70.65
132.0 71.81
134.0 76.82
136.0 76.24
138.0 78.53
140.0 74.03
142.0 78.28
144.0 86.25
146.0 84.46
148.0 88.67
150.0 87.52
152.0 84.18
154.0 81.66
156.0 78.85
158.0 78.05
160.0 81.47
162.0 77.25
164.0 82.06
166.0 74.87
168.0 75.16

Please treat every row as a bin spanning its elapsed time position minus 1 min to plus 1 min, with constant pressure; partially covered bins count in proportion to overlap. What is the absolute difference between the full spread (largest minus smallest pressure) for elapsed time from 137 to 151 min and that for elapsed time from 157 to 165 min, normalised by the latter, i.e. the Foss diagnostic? 2.0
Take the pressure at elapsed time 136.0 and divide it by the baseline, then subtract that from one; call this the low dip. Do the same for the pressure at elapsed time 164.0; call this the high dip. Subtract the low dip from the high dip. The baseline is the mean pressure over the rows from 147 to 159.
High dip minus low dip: -0.07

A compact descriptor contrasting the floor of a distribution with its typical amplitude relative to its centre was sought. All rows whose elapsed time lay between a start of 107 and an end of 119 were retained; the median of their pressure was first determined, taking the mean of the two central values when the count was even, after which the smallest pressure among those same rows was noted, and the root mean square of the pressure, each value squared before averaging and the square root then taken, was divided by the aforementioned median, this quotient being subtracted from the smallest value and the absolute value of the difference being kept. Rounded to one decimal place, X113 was 73.2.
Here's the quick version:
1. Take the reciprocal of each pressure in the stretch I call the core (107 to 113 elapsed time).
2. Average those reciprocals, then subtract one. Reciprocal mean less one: -0.9873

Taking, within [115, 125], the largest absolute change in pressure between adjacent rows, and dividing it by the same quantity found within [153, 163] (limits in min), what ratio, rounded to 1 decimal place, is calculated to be 1.1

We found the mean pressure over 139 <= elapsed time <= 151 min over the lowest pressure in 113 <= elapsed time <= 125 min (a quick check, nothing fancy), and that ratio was 1.14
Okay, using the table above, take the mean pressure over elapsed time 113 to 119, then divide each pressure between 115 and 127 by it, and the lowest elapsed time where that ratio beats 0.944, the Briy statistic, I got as 116.0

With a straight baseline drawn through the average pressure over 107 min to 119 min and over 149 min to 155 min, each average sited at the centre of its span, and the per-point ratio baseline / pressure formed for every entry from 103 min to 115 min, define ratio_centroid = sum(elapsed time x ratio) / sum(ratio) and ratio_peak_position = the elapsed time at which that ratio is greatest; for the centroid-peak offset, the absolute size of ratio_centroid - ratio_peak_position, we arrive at 2.9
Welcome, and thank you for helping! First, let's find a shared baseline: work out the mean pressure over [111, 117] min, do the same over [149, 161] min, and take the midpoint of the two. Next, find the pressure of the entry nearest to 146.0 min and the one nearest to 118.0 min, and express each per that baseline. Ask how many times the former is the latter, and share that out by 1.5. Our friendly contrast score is 0.71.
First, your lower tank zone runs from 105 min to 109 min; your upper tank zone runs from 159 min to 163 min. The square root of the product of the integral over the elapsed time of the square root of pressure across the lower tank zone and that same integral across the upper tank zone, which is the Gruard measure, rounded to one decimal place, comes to 35.4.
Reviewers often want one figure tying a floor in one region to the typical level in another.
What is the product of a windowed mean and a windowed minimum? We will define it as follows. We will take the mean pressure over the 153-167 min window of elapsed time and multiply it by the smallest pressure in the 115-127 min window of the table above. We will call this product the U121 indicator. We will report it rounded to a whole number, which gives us 5765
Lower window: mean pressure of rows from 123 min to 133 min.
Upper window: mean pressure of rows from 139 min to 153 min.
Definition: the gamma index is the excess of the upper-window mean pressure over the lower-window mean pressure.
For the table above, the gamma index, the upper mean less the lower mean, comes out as 10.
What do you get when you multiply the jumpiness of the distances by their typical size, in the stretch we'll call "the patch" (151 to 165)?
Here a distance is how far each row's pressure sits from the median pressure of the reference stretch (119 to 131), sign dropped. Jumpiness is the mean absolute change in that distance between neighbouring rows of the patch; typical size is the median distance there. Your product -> 21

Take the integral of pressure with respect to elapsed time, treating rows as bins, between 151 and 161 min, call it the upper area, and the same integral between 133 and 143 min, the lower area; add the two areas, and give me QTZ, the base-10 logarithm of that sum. 3.20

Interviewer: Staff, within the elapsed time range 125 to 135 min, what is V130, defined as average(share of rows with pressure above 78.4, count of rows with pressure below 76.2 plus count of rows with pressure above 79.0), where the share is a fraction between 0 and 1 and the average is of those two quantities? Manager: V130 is 1.5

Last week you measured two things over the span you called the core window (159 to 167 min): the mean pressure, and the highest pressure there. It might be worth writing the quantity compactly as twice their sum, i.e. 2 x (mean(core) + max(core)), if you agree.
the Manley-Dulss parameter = 322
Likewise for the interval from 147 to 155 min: 348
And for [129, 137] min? 301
